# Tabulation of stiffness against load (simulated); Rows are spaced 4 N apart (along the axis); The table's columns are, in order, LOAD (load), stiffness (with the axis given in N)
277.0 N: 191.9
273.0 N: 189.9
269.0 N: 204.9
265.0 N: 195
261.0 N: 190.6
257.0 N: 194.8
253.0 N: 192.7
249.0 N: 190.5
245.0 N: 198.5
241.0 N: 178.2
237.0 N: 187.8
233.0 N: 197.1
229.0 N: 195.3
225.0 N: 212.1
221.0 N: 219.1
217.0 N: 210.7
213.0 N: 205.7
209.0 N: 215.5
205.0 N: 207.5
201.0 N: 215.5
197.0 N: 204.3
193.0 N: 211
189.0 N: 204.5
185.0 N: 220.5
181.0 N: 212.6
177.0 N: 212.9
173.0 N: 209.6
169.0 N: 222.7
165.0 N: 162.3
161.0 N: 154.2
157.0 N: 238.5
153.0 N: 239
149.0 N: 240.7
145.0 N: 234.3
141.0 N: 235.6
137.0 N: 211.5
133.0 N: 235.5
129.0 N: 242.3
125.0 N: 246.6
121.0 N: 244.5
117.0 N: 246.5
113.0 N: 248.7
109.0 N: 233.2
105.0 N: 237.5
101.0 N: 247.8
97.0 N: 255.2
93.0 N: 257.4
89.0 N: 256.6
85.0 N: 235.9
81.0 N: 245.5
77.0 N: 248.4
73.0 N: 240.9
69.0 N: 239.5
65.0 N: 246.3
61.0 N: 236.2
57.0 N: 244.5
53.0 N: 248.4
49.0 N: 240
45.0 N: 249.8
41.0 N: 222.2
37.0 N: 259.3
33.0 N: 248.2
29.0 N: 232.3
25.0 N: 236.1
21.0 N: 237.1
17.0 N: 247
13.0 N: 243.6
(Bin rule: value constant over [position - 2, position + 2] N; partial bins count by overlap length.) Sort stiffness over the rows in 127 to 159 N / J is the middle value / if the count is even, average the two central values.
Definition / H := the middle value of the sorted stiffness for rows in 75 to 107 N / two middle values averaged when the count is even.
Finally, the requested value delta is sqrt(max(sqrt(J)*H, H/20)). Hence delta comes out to 61.8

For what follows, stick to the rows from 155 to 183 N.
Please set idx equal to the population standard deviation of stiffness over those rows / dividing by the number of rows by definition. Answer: 29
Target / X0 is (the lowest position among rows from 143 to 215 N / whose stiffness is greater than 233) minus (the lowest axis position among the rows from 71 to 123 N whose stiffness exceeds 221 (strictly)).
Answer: 72 N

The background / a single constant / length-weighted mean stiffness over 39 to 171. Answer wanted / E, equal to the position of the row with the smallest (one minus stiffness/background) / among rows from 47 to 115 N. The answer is 93.0 N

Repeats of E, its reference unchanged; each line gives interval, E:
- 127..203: 129.0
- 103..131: 113.0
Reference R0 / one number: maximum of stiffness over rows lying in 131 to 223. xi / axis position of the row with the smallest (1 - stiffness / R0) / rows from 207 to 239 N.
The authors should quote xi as 221.0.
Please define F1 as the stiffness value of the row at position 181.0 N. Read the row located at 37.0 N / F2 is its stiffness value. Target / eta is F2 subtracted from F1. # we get -47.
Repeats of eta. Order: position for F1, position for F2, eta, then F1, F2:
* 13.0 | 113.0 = -5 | 243.6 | 248.7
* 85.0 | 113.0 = -13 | 235.9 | 248.7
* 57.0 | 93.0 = -13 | 244.5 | 257.4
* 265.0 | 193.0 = -16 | 195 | 211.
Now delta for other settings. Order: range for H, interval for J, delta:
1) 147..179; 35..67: 58.4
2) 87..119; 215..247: 59.1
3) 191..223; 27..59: 57.5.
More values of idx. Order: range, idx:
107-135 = 5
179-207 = 6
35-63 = 11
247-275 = 5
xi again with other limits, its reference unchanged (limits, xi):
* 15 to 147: 37.0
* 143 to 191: 149.0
